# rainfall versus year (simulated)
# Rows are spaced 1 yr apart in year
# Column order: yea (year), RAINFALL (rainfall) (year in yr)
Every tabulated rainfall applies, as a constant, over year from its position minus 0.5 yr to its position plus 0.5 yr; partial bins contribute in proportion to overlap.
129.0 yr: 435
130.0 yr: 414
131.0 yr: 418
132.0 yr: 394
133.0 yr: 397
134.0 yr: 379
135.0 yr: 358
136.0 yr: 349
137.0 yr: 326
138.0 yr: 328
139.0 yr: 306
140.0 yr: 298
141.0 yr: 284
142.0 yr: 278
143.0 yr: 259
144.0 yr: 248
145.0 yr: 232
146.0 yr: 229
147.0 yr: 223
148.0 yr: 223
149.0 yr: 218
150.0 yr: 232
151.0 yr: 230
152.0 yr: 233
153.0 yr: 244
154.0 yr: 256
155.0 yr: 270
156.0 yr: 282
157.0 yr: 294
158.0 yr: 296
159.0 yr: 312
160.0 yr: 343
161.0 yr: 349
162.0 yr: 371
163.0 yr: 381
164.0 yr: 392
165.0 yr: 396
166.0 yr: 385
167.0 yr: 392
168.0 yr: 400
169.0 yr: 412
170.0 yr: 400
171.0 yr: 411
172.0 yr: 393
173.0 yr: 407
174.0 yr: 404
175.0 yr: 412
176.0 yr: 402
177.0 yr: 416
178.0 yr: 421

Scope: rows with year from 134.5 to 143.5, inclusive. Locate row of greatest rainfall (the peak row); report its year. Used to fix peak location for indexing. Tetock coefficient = 135.0 yr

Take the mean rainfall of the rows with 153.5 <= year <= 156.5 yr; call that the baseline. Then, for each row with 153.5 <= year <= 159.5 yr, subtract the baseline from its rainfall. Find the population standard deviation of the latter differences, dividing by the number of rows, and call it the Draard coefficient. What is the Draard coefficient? 18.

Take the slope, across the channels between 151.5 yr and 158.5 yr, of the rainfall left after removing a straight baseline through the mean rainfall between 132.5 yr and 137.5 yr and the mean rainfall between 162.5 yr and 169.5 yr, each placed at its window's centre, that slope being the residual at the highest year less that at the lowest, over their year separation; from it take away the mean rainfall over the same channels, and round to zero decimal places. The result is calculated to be -258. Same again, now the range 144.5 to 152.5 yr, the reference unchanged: -228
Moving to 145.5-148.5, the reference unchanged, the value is -229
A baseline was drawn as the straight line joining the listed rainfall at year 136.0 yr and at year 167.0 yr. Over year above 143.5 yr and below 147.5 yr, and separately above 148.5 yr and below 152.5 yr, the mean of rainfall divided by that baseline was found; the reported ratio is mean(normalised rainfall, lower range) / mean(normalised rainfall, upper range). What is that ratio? 1.04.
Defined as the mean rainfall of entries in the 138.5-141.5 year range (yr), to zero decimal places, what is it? 296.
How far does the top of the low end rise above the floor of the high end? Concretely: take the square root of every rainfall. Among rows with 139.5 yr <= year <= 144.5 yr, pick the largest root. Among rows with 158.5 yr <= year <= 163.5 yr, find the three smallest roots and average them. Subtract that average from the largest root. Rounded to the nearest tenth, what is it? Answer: -1.0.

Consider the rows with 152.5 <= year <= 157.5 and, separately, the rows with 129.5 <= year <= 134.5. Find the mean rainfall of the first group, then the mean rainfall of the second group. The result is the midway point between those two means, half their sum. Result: 335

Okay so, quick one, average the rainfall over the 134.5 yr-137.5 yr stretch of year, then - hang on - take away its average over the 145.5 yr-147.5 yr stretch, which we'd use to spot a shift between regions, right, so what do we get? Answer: 118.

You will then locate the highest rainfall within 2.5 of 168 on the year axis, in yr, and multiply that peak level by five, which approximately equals 2060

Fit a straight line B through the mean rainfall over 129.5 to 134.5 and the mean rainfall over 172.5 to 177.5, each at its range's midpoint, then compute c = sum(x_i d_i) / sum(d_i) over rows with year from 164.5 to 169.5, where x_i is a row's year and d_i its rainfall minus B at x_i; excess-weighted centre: 166.1 yr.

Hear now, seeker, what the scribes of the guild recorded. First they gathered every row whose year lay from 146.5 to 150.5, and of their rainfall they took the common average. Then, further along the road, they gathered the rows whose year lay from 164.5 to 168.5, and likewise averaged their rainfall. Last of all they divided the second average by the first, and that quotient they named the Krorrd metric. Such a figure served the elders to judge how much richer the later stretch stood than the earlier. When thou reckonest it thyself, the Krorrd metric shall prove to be 1.8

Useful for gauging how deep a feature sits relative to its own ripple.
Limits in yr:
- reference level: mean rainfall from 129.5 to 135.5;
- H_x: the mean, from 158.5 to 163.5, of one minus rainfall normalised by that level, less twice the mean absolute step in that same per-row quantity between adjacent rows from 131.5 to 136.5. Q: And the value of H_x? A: 0.04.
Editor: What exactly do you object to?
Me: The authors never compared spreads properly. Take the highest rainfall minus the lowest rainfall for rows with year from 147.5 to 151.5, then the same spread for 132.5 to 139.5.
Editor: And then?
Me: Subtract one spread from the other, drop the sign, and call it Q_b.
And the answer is 77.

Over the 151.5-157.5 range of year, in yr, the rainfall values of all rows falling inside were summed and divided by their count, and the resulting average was 263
